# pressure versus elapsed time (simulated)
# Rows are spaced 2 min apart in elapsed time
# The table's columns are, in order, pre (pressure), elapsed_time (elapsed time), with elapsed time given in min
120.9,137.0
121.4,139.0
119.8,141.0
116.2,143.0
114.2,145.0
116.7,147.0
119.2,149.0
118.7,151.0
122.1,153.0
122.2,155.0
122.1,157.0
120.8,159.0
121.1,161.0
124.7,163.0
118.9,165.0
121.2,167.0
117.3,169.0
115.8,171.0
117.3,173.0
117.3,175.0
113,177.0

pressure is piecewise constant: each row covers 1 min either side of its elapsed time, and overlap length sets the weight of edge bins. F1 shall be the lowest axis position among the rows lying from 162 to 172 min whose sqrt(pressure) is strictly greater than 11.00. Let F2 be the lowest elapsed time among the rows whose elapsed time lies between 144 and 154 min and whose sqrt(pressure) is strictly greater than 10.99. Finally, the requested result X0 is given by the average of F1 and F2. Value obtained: 158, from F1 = 163.0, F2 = 153.0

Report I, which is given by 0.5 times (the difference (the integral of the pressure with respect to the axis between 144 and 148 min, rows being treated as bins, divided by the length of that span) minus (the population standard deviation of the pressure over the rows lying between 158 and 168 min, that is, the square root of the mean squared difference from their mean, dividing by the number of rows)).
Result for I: 56.8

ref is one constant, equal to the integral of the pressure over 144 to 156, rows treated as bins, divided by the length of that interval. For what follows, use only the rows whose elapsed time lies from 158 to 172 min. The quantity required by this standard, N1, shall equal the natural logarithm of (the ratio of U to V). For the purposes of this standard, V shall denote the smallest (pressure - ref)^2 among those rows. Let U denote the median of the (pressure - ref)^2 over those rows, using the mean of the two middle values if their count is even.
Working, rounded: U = 5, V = 0.0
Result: 8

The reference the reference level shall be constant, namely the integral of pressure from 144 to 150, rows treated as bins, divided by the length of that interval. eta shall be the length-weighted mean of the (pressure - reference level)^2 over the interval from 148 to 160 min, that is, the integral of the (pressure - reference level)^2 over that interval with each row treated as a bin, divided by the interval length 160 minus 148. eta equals 19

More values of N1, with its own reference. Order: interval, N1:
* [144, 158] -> 6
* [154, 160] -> 1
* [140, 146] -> 2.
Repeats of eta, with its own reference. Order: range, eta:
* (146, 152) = 3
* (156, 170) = 22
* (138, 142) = 16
